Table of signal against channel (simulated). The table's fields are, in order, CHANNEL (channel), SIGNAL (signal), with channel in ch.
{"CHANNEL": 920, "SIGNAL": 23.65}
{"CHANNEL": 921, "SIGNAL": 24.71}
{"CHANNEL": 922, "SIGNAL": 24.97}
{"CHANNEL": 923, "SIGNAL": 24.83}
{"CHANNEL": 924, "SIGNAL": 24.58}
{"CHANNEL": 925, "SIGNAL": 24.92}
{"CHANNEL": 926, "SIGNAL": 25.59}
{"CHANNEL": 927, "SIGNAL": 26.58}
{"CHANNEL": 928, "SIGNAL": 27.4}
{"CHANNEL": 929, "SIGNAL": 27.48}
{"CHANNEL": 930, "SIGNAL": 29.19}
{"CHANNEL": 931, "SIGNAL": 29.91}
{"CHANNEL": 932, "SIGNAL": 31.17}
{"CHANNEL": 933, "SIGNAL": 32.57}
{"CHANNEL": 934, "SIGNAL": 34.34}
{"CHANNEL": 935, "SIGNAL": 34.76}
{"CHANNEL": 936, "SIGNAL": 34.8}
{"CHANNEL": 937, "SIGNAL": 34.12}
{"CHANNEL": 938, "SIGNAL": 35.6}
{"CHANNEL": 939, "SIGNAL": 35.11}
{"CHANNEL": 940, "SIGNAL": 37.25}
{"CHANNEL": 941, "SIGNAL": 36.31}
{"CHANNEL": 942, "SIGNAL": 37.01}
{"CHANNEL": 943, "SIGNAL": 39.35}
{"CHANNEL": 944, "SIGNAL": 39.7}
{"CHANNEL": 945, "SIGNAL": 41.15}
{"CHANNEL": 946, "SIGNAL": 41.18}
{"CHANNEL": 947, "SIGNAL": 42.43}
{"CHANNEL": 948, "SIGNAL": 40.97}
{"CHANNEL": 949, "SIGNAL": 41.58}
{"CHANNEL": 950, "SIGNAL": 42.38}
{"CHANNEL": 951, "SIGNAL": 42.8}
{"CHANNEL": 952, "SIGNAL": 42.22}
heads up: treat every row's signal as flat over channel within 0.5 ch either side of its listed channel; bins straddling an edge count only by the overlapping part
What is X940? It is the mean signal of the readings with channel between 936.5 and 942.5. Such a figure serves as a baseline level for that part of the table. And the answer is 35.9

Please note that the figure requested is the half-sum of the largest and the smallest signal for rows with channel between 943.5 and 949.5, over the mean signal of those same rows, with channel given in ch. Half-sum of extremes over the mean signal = 1.00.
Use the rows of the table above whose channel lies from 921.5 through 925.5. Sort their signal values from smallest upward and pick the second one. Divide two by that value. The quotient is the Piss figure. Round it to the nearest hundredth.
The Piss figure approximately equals 0.08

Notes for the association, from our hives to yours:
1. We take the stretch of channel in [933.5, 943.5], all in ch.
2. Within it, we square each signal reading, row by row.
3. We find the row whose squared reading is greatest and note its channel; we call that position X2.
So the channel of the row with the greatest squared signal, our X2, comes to 943 ch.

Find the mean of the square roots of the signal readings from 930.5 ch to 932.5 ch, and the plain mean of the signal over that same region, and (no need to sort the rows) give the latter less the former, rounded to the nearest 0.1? 25.0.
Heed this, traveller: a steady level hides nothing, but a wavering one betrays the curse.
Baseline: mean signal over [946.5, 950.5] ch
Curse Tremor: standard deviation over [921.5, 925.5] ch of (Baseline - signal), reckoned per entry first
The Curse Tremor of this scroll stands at 0.2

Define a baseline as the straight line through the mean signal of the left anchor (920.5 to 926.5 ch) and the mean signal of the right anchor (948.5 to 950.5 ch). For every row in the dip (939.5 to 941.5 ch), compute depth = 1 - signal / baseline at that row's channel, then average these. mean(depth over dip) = -0.020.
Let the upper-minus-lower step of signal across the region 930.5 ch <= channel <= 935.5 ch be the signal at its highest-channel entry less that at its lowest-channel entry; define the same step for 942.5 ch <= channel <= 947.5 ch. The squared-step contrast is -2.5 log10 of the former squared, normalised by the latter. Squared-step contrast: -2.2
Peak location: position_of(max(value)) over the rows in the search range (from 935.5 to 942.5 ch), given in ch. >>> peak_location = 940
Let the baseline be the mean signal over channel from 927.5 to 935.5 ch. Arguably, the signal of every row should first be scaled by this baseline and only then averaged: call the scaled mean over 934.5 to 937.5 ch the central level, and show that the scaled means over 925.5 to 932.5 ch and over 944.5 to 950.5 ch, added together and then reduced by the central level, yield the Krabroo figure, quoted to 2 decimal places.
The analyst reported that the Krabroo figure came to 1.14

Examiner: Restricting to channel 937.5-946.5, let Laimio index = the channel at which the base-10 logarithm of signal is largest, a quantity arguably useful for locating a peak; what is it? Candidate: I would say 946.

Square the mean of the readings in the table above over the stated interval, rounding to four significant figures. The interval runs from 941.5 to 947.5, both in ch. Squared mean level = 1611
